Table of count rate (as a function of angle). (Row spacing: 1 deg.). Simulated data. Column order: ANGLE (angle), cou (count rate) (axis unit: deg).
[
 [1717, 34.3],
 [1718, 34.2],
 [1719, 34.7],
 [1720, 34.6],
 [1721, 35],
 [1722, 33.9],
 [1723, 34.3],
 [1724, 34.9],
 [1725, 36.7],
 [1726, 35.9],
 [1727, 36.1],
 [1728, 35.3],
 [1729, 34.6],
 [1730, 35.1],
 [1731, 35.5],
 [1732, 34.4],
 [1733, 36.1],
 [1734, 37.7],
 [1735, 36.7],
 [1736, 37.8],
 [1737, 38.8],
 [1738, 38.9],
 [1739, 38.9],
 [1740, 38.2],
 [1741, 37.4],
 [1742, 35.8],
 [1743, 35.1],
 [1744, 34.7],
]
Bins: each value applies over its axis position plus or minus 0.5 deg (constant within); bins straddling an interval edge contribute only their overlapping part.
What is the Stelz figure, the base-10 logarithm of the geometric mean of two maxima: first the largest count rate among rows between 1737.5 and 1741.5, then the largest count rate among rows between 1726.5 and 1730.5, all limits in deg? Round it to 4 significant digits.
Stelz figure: 1.574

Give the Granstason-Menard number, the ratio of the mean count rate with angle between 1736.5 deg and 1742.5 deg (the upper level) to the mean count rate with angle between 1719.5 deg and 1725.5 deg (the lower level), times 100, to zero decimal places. 109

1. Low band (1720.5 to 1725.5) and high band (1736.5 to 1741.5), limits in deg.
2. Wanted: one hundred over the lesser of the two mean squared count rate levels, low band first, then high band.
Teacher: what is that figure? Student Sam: 0.082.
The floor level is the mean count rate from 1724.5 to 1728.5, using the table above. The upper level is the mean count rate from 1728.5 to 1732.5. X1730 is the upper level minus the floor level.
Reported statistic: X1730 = -1.1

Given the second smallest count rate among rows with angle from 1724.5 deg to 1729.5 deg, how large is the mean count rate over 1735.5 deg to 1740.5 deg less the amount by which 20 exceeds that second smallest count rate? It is 53.8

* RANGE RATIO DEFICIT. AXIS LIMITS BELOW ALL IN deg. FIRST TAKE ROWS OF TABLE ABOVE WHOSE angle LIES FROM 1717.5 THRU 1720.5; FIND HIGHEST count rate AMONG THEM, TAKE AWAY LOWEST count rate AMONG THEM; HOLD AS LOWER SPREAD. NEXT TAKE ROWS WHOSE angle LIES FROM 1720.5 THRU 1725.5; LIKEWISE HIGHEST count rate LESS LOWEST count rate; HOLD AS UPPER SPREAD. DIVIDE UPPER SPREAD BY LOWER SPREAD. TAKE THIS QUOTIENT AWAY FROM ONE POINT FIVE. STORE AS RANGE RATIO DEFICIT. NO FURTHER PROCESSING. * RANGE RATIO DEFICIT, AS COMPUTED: -4.1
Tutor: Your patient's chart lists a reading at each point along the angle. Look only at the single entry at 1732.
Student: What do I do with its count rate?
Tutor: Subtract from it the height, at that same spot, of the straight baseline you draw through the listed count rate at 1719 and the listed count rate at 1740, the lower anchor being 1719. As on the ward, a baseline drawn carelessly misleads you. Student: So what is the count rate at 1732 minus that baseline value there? -2.5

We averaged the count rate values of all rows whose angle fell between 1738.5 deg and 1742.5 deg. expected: 37.6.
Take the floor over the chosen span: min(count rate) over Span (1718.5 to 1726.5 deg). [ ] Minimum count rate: 33.9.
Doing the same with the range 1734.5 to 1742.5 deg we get 35.8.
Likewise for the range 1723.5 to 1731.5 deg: 34.6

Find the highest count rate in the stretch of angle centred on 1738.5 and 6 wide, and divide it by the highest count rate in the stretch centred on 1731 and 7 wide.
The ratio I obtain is 1.03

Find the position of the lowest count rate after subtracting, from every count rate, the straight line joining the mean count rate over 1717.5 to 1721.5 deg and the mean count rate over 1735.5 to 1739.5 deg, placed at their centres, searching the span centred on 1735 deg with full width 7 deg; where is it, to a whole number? 1732 deg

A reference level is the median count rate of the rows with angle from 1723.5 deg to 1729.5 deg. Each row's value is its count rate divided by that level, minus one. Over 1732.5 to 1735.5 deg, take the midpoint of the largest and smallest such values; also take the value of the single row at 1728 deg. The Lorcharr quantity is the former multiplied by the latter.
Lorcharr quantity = -0.0003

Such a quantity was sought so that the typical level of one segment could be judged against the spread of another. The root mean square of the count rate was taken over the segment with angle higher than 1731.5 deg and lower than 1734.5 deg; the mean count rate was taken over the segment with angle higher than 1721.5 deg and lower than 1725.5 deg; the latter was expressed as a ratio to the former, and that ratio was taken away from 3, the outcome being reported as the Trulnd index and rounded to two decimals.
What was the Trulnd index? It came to 2.03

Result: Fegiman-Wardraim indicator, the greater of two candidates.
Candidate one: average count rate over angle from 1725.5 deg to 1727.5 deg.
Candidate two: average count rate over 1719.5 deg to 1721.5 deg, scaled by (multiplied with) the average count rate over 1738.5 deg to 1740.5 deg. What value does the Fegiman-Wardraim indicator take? 1342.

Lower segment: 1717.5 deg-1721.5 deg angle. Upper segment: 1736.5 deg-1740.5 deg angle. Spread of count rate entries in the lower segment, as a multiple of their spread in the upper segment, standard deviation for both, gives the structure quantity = 1.0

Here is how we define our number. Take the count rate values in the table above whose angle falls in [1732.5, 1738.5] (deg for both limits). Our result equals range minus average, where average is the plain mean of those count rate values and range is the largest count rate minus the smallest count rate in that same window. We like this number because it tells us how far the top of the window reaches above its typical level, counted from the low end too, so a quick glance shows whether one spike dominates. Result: -34.9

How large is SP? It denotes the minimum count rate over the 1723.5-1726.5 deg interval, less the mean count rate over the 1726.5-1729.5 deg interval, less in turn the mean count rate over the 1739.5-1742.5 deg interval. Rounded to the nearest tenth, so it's -37.6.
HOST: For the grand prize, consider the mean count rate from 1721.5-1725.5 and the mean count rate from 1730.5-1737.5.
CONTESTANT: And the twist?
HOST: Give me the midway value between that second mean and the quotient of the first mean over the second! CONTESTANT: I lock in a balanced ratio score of 18.8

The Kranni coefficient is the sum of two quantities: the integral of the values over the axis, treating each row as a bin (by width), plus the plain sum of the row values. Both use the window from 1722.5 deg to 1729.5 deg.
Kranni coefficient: 496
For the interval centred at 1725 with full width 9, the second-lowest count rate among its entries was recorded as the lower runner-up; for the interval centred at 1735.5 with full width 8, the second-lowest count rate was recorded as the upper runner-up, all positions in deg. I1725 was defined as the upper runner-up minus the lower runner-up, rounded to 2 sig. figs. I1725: 1.8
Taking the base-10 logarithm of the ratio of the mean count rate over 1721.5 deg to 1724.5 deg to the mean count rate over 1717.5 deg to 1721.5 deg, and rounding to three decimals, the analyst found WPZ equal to -0.003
